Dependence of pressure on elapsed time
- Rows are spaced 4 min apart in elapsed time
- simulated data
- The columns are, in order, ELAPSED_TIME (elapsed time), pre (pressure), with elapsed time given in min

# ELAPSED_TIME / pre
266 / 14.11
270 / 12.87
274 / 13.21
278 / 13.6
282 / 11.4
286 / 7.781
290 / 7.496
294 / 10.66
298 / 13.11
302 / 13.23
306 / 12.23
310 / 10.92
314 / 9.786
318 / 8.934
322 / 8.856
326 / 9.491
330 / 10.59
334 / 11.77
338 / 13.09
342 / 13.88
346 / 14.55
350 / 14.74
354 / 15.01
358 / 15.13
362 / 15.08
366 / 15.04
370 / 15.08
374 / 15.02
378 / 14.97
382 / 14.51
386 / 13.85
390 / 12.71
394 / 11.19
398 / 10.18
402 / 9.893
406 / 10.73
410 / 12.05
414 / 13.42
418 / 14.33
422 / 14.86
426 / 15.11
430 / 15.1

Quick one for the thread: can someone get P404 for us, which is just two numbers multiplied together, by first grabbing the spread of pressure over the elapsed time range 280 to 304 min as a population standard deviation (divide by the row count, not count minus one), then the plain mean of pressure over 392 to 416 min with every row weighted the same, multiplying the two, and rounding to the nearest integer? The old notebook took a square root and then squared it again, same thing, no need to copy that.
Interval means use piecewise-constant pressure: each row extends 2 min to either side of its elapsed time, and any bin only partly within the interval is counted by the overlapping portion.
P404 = 26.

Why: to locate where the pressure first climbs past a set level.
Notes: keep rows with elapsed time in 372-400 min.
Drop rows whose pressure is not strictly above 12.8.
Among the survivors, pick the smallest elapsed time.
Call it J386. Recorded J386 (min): 374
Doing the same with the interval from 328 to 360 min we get 338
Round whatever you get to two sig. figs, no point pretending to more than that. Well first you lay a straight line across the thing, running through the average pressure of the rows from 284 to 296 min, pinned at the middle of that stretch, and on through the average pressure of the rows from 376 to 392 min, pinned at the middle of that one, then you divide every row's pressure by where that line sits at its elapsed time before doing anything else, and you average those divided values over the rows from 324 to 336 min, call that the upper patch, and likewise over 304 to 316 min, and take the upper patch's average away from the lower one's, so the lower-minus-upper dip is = 0.15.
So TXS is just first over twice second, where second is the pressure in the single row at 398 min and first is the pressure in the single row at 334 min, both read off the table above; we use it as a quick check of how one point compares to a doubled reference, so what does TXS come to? 0.58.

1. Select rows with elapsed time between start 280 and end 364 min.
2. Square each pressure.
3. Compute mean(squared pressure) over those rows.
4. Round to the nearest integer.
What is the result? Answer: 145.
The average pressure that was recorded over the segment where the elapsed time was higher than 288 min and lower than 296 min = 9.1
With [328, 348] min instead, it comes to 12.8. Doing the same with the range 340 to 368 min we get 14.8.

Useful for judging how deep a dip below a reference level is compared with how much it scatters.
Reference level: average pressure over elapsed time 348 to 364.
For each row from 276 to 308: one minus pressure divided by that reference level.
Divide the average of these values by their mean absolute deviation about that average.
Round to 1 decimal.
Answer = 2.0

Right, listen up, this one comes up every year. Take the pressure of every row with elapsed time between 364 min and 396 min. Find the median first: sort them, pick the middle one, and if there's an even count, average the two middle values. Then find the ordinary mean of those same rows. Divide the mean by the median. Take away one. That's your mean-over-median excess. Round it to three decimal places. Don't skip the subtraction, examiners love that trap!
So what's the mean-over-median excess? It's -0.047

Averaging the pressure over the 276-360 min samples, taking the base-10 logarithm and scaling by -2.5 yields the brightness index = -2.67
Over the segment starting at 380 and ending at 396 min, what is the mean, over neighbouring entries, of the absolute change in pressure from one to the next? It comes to 1.1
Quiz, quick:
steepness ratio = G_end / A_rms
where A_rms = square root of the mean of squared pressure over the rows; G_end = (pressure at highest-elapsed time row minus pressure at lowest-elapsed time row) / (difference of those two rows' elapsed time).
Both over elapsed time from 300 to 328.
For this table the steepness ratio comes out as -0.015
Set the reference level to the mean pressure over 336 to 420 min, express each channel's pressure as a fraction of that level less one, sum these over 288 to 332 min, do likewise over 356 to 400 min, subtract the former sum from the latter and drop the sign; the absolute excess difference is 2.8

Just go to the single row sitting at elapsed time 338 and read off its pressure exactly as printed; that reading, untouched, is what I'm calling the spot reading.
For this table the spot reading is 13.09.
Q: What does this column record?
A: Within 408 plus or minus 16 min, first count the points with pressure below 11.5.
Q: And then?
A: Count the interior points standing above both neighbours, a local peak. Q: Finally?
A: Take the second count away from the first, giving 4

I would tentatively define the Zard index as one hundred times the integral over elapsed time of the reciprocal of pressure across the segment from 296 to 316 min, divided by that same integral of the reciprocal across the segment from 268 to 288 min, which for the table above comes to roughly 96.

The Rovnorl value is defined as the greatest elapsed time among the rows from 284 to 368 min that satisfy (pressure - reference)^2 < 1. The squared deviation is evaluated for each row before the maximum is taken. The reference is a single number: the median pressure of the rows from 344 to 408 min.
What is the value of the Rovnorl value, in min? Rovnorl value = 366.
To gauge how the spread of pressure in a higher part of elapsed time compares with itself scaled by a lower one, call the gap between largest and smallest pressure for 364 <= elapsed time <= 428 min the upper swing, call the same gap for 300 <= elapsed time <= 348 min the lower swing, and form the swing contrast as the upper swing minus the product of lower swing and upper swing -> -24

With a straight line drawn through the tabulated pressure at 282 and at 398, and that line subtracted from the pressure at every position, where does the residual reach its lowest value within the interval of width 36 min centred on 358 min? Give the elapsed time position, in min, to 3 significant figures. 342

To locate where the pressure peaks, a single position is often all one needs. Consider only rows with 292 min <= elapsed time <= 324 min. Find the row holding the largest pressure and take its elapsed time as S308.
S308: 302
